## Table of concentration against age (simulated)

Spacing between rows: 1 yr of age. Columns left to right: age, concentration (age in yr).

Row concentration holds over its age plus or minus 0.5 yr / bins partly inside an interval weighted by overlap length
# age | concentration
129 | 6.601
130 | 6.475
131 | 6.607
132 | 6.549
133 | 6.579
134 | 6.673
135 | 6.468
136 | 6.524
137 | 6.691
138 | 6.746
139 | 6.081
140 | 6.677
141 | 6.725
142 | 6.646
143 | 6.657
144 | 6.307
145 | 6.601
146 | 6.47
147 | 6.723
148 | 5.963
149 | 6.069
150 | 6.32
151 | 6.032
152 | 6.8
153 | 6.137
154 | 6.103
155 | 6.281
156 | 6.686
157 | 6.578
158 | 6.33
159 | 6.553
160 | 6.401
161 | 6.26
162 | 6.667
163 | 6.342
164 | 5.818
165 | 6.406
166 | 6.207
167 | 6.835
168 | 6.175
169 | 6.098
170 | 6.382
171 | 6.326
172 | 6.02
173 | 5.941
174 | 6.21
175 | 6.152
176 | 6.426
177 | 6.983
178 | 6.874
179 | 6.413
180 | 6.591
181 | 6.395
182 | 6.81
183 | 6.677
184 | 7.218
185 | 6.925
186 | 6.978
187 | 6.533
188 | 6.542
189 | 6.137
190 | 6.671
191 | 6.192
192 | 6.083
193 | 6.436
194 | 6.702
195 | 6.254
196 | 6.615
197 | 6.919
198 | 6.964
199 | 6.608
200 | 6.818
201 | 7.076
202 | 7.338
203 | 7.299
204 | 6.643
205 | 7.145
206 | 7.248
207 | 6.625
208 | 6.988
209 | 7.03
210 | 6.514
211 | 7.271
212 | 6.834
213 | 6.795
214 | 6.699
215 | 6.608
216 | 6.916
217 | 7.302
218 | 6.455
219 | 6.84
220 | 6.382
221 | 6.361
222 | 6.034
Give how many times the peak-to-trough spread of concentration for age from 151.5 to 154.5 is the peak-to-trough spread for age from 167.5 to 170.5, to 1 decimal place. 2.5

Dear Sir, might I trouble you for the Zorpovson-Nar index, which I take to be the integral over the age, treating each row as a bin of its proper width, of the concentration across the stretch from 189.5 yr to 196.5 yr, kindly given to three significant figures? 45.0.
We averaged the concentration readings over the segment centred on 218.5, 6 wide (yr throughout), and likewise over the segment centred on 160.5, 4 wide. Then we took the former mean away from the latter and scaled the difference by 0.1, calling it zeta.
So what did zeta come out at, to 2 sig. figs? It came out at -0.024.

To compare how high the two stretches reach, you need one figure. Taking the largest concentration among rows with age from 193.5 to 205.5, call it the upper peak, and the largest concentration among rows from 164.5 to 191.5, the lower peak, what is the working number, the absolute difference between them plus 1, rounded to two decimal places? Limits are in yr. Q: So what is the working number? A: 1.12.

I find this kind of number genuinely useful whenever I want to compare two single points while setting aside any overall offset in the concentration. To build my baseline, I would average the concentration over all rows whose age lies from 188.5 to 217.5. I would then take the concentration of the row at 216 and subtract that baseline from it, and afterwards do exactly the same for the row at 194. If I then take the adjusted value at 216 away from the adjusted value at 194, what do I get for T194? -0.2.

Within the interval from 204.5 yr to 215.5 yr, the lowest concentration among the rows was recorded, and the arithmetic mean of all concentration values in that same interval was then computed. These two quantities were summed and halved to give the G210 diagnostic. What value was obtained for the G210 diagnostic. 6.7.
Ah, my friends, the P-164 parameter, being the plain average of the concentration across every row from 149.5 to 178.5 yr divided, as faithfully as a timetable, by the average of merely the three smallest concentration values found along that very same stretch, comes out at 1.07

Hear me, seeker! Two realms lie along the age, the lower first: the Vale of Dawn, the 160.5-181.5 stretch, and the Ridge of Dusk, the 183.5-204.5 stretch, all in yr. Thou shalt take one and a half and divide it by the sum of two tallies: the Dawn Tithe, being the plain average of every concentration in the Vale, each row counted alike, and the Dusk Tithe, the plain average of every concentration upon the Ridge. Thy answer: 0.115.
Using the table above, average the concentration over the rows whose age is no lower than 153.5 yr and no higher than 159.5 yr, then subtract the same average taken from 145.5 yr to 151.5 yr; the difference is 0.2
